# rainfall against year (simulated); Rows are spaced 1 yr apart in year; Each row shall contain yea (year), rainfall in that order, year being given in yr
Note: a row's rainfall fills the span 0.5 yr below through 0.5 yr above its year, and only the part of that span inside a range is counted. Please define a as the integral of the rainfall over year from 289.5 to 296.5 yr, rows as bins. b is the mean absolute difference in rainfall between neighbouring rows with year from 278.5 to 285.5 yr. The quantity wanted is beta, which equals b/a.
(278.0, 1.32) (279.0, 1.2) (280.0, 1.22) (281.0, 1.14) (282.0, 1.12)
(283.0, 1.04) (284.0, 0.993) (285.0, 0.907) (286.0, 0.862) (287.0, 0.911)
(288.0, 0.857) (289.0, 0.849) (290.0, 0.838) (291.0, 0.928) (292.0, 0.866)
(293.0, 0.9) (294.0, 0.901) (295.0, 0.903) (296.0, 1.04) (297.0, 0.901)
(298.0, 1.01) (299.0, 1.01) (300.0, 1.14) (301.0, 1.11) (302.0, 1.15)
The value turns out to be 0.0087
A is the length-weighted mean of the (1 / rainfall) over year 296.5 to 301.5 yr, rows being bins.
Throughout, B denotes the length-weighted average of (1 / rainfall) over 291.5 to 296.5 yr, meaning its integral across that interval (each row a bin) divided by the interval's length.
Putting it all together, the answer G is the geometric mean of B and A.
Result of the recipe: 1.03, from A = 0.97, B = 1.09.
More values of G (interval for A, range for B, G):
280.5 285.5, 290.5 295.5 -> 1.04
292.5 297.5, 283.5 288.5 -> 1.09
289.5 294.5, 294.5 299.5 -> 1.08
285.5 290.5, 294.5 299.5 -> 1.09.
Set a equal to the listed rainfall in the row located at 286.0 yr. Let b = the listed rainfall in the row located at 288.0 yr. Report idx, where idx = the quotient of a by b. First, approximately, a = 0.862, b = 0.857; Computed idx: 1.01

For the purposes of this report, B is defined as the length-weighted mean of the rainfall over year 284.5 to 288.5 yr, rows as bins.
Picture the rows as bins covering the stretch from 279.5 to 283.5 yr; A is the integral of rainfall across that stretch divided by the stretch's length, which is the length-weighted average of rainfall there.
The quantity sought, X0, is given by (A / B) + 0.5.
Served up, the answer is 1.78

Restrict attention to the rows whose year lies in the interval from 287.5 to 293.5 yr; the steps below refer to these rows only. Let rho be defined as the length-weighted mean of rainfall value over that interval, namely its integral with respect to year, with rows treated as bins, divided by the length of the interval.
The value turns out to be 0.87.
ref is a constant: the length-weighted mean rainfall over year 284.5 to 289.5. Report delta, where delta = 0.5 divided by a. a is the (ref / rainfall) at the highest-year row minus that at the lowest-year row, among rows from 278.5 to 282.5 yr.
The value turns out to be 10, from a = 0.05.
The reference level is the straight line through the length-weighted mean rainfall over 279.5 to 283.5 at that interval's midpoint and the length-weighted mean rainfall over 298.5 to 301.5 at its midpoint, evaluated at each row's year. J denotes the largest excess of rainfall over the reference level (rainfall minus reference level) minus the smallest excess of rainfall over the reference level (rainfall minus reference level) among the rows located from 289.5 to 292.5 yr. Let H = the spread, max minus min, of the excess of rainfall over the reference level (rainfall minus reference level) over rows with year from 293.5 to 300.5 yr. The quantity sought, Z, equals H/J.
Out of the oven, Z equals 2.74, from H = 0.25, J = 0.09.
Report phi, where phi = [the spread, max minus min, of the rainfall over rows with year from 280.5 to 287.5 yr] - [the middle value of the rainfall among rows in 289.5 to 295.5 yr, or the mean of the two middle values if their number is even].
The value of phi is -0.62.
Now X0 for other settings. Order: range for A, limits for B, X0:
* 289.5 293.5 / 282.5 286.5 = 1.43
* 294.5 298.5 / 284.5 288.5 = 1.59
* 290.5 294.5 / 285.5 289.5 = 1.53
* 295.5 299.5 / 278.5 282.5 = 1.35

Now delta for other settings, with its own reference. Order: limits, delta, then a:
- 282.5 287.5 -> 4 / 0.12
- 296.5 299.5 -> -5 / -0.11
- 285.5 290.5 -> 17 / 0.03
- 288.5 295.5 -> -8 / -0.06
